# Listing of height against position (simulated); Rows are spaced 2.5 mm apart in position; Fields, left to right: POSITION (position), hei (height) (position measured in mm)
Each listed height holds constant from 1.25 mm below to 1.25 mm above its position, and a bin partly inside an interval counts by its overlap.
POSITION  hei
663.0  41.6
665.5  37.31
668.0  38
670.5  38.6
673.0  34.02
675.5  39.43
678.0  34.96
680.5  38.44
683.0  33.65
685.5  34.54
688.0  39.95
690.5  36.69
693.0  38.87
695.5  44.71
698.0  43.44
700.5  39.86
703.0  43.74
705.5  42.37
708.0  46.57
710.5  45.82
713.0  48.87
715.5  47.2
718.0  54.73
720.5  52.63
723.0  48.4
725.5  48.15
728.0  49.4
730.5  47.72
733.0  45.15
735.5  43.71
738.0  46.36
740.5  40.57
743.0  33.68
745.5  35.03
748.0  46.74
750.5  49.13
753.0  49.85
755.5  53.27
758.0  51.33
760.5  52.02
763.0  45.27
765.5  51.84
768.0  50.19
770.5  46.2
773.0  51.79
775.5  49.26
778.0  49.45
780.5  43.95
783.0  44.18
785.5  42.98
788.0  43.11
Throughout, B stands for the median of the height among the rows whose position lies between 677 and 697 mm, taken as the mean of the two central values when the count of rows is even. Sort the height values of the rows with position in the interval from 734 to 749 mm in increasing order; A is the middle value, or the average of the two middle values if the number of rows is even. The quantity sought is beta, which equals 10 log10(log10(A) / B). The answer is -13.6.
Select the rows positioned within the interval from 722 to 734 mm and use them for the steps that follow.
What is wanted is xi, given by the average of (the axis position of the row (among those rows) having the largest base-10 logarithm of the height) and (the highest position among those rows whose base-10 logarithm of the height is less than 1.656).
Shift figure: 730.5 mm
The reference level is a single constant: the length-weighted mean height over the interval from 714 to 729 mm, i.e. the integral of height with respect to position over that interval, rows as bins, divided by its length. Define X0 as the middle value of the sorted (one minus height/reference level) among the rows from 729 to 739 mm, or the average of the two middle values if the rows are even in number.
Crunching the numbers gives 0.086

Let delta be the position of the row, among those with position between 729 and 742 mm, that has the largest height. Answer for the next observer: 730.5 mm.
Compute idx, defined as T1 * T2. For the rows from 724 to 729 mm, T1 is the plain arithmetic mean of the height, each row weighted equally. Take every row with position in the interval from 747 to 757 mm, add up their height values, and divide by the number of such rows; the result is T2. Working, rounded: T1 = 49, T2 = 49.7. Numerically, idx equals 2426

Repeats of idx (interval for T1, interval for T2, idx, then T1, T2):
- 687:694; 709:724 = 1910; 39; 49.6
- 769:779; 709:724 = 2439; 49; 49.6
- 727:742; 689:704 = 1875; 45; 41.2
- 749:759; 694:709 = 2211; 51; 43.4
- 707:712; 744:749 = 1889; 46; 40.9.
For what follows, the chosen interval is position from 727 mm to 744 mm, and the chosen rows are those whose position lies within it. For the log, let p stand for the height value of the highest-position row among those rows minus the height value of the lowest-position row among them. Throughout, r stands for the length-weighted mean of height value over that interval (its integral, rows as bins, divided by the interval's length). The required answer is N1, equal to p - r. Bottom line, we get -60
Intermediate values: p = -16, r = 43.9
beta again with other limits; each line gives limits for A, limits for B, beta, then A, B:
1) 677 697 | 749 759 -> -15.1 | 38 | 50.6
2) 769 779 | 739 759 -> -14.5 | 49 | 47.9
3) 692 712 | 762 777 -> -14.8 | 44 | 49.7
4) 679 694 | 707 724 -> -14.9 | 38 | 48.4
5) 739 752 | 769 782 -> -14.9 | 41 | 49.3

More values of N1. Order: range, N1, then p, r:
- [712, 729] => -49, 1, 49.9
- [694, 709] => -41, 2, 43.3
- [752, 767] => -49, 2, 50.6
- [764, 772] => -55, -6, 49.4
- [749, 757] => -47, 4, 50.6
